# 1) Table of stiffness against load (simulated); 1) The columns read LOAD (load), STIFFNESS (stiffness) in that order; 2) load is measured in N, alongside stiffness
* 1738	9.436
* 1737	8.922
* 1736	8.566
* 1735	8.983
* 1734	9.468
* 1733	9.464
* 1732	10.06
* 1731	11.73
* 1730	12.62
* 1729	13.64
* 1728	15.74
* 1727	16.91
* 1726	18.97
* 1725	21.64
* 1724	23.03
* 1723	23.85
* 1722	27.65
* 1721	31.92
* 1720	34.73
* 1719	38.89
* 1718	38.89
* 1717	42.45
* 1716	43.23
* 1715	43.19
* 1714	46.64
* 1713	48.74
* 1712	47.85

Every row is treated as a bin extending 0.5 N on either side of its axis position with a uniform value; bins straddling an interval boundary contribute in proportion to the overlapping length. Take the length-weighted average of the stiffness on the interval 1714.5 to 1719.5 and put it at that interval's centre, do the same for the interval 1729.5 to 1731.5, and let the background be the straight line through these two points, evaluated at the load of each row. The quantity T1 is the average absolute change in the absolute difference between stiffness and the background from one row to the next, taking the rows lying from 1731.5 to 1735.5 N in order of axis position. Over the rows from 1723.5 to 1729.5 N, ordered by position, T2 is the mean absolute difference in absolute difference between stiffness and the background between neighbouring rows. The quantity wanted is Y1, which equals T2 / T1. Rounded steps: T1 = 1.8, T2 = 0.5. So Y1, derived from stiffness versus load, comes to 0.3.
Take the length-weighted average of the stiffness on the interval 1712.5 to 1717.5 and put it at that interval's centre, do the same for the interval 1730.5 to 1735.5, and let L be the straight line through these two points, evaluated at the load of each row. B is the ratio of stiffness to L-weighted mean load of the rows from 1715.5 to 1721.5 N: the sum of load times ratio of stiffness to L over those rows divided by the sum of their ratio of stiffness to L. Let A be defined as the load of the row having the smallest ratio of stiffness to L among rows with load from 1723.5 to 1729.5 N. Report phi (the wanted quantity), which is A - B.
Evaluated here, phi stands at 10.5 N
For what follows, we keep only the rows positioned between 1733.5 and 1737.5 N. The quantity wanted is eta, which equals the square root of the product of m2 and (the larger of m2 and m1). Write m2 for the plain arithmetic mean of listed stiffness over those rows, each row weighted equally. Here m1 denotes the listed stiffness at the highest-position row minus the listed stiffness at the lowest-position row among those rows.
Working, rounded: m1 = -0.5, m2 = 9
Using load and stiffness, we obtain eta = 9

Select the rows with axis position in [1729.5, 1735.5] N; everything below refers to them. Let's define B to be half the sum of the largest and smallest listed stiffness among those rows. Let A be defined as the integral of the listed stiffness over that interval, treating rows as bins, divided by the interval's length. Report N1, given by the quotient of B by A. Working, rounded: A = 10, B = 11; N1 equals 1.040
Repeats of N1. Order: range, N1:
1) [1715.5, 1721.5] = 0.980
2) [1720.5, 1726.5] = 1.038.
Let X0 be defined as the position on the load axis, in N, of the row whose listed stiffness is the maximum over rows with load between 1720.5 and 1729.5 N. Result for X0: 1721 N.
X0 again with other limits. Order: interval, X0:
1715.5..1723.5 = 1716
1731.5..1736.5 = 1732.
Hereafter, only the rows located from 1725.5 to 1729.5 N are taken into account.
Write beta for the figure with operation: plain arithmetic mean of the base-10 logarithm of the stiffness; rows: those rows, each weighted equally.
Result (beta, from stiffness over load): 1.21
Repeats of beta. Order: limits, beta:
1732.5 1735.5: 0.97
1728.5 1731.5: 1.10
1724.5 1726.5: 1.31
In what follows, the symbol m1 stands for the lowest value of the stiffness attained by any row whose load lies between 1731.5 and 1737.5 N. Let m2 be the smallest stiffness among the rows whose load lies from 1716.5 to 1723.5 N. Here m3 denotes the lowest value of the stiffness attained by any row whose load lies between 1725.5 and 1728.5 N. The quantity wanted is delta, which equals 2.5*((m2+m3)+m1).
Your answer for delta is 120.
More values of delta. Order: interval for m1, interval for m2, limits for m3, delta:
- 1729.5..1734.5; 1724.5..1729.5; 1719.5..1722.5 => 127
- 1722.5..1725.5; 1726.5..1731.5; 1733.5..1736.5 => 105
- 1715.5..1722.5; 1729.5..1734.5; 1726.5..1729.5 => 127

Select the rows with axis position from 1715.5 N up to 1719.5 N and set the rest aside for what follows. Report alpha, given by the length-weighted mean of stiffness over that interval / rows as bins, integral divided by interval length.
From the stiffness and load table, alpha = 41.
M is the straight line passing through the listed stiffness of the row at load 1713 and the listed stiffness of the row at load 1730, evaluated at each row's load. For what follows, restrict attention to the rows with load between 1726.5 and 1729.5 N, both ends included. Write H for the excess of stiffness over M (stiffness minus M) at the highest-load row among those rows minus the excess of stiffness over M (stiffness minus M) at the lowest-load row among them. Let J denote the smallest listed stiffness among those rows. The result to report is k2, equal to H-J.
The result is -13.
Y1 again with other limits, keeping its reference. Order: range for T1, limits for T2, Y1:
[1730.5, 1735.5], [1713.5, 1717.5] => 1.0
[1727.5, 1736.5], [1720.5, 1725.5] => 1.3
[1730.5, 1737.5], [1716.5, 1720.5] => 0.8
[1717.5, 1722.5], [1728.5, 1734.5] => 0.7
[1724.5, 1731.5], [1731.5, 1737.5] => 4.1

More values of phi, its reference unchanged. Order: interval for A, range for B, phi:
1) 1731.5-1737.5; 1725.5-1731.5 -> 3.5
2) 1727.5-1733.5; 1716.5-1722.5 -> 9.6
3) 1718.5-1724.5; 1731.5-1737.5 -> -12.4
